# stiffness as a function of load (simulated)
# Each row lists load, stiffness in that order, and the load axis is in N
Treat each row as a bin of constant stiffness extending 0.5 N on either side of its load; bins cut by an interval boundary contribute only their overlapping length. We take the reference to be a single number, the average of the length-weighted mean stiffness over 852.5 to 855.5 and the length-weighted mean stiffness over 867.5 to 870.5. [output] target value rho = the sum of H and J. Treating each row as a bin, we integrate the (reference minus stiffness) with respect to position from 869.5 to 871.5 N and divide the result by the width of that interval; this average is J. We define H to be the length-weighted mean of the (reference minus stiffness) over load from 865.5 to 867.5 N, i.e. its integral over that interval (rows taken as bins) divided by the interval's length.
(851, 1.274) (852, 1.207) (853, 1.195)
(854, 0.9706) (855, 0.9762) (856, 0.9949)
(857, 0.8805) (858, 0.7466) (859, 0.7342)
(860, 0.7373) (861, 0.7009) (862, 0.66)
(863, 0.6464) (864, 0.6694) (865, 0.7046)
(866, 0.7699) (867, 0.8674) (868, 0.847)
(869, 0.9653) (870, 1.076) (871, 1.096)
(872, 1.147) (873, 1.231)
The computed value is 0.11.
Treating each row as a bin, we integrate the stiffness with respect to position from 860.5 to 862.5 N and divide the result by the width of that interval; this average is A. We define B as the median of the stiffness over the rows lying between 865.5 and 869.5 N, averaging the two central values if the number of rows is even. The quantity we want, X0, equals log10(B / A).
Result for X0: 0.10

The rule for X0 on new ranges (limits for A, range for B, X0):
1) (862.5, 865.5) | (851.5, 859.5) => 0.16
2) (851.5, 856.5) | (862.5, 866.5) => -0.19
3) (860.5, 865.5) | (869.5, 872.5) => 0.21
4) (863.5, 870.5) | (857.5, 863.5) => -0.07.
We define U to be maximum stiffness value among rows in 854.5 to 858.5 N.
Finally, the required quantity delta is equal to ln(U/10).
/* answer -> -2.3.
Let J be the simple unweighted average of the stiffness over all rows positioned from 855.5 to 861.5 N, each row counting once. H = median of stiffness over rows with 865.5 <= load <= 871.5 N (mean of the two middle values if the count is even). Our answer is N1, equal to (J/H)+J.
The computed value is 1.67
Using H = 0.92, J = 0.80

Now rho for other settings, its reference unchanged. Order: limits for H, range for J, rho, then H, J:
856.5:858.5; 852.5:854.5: 0.11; 0.19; -0.1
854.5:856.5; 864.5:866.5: 0.29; 0.02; 0.3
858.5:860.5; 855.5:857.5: 0.34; 0.27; 0.1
